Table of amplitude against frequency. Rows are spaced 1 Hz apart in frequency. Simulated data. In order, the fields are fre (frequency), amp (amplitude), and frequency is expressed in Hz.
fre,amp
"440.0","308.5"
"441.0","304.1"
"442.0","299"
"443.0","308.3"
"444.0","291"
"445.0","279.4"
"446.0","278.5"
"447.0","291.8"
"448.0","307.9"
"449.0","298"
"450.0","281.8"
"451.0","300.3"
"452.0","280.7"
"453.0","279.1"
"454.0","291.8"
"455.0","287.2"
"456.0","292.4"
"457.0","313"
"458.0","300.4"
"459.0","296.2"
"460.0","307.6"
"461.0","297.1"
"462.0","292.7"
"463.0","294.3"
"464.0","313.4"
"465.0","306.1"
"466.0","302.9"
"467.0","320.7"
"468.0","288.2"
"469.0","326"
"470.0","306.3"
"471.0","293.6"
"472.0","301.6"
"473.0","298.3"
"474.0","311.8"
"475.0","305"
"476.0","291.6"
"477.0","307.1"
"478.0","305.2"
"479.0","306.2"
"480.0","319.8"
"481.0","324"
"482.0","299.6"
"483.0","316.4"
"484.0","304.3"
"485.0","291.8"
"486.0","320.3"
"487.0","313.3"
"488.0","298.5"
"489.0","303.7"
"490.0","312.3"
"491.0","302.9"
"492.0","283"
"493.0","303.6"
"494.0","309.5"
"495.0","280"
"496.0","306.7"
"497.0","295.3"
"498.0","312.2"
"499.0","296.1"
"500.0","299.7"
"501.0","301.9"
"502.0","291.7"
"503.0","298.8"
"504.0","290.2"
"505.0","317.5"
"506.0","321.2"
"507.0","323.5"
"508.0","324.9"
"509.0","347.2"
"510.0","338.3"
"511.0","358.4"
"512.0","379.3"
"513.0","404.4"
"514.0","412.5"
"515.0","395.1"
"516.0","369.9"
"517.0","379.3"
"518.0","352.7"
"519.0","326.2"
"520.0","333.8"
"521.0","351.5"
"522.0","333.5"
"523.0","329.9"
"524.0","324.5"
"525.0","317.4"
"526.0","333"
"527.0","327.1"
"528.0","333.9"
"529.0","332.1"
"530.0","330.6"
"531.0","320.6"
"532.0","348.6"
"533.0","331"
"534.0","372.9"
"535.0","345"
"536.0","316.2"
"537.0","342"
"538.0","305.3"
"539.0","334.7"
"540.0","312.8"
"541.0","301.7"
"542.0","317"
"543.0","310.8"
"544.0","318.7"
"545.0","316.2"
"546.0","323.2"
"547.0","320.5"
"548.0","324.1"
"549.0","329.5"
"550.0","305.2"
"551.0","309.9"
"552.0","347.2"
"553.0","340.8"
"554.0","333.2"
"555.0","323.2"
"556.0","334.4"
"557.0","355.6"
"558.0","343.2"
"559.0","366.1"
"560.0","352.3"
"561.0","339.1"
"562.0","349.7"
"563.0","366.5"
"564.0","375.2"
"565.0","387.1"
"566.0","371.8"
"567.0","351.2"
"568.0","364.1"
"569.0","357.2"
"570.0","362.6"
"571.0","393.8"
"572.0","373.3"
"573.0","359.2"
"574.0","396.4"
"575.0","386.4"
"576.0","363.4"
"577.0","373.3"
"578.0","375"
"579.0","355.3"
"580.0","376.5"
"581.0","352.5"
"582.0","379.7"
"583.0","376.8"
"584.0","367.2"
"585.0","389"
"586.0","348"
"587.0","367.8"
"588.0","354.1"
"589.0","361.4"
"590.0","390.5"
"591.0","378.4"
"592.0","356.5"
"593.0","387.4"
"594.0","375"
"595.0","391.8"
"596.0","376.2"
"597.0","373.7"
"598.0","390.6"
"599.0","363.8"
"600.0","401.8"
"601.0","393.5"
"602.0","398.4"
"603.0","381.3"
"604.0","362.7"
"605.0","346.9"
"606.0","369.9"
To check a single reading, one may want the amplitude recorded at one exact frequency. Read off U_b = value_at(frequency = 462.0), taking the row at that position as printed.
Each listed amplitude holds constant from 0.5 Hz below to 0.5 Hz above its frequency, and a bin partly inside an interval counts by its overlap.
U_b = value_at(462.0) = 292.7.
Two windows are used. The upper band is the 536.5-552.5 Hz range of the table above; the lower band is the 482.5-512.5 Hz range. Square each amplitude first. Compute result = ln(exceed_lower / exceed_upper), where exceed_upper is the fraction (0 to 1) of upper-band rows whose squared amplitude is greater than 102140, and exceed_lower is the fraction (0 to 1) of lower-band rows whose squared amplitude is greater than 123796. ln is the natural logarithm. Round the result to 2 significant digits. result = -1.9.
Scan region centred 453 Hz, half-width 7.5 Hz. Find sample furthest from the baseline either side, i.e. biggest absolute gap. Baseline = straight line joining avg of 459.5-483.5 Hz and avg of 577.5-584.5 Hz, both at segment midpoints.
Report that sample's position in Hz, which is 448.0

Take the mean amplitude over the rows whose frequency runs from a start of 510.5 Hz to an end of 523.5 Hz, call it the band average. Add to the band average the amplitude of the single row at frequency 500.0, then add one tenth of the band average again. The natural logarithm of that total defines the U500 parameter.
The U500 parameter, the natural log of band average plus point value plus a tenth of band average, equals 6.55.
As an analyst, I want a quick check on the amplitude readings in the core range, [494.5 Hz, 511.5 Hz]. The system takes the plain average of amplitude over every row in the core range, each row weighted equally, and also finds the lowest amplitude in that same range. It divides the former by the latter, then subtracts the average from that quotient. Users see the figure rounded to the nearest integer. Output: -311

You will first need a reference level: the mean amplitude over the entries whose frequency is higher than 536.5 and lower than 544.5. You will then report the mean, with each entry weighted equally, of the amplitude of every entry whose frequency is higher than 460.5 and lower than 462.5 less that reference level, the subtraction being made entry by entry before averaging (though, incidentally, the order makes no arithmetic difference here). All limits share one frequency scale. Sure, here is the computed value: -23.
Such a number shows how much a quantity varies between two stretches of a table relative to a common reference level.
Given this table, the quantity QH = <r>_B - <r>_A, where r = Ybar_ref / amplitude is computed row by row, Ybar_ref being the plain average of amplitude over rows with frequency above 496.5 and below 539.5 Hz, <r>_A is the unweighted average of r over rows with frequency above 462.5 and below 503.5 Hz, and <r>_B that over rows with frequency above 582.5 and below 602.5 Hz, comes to -0.21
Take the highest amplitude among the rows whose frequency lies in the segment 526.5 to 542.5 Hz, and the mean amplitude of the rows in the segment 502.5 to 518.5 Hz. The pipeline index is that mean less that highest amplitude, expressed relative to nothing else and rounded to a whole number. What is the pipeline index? -22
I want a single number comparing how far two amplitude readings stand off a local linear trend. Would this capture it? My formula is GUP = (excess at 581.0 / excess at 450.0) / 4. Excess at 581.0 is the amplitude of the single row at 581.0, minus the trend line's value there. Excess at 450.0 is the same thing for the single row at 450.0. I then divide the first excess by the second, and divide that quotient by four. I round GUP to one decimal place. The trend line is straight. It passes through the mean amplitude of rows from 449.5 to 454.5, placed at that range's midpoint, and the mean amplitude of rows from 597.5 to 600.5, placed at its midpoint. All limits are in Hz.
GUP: 1.4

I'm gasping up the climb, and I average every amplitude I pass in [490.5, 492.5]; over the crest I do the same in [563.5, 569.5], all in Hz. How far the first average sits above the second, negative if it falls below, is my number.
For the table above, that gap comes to -75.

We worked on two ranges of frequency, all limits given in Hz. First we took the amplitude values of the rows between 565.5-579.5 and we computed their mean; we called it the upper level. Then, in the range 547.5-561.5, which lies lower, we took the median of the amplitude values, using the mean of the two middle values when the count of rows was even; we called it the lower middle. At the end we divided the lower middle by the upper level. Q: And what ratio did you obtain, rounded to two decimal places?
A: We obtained 0.91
